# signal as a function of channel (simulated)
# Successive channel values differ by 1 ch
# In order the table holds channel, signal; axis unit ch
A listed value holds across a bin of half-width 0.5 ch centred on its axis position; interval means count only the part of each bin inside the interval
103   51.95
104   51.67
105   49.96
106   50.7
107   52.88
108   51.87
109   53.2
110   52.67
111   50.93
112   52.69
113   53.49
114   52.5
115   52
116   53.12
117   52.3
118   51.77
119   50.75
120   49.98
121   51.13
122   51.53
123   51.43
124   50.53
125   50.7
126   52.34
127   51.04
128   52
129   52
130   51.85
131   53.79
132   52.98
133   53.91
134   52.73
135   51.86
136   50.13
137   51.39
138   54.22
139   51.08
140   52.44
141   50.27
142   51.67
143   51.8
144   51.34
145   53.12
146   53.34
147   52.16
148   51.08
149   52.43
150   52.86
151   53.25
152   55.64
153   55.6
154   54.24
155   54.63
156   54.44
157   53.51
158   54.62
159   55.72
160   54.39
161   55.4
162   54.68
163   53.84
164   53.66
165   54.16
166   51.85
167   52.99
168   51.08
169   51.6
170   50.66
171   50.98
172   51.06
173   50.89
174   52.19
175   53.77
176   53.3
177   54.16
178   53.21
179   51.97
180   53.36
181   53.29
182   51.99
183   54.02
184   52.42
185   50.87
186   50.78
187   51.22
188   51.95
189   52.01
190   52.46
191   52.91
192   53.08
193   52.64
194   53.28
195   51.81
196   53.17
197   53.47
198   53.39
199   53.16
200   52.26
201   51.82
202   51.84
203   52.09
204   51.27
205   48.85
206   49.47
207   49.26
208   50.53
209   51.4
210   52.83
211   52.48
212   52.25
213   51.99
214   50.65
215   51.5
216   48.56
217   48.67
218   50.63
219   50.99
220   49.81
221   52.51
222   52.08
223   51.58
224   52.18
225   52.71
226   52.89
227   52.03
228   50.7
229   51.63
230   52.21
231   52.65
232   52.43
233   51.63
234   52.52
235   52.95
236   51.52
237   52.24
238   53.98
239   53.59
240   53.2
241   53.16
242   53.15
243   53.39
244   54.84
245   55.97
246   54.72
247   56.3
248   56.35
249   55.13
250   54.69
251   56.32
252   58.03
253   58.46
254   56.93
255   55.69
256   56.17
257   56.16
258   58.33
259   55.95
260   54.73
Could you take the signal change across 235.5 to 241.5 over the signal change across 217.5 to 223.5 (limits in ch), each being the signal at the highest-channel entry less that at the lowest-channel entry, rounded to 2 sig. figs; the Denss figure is 1.7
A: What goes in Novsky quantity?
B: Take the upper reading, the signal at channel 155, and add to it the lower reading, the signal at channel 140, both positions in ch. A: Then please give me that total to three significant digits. 107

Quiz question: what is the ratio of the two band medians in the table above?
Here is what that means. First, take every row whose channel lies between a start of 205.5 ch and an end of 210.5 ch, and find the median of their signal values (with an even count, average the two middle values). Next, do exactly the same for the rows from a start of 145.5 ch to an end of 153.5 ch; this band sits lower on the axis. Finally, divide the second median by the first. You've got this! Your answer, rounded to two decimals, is 1.05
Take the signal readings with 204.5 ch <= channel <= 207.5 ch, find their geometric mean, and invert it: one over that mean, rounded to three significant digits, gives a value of 0.0203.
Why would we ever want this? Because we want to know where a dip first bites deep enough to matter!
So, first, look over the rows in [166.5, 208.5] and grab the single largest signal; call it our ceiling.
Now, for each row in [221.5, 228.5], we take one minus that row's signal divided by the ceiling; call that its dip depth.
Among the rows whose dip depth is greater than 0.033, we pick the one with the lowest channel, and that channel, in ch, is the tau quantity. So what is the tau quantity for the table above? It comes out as 222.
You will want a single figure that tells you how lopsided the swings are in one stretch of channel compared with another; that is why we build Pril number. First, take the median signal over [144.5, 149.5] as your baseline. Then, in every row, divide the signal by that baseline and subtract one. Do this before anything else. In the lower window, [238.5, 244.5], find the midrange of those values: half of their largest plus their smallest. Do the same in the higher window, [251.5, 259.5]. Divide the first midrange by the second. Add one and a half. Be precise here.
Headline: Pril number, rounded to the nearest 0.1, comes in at 1.8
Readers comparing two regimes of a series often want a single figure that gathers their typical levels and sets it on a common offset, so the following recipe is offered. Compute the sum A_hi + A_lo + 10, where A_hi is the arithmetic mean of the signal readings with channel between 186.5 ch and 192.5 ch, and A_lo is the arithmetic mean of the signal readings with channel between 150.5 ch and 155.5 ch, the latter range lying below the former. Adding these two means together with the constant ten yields 117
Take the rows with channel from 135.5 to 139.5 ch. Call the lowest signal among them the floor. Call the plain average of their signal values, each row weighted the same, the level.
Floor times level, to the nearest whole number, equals 2592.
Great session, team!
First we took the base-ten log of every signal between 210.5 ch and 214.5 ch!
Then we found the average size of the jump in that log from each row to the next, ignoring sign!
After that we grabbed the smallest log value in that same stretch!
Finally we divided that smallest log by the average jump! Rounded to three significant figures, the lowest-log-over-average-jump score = 332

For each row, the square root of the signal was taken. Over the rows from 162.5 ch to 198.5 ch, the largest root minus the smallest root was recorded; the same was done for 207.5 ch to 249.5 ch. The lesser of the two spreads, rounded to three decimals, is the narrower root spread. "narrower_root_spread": 0.242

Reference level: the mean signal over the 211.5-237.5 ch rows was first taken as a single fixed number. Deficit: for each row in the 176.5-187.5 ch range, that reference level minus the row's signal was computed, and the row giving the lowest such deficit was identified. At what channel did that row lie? 177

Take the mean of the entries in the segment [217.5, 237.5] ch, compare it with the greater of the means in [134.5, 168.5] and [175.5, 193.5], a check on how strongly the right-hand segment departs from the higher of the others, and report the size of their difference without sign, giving 1.2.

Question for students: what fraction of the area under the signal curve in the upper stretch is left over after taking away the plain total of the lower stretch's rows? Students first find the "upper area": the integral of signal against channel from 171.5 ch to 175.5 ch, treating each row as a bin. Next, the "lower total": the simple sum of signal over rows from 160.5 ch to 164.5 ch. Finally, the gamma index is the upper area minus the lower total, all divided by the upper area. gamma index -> -0.05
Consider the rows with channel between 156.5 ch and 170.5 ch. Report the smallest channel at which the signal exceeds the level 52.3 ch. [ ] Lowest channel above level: 157 ch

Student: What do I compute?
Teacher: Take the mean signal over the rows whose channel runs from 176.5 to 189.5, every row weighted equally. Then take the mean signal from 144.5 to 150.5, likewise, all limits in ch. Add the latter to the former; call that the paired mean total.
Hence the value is 105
